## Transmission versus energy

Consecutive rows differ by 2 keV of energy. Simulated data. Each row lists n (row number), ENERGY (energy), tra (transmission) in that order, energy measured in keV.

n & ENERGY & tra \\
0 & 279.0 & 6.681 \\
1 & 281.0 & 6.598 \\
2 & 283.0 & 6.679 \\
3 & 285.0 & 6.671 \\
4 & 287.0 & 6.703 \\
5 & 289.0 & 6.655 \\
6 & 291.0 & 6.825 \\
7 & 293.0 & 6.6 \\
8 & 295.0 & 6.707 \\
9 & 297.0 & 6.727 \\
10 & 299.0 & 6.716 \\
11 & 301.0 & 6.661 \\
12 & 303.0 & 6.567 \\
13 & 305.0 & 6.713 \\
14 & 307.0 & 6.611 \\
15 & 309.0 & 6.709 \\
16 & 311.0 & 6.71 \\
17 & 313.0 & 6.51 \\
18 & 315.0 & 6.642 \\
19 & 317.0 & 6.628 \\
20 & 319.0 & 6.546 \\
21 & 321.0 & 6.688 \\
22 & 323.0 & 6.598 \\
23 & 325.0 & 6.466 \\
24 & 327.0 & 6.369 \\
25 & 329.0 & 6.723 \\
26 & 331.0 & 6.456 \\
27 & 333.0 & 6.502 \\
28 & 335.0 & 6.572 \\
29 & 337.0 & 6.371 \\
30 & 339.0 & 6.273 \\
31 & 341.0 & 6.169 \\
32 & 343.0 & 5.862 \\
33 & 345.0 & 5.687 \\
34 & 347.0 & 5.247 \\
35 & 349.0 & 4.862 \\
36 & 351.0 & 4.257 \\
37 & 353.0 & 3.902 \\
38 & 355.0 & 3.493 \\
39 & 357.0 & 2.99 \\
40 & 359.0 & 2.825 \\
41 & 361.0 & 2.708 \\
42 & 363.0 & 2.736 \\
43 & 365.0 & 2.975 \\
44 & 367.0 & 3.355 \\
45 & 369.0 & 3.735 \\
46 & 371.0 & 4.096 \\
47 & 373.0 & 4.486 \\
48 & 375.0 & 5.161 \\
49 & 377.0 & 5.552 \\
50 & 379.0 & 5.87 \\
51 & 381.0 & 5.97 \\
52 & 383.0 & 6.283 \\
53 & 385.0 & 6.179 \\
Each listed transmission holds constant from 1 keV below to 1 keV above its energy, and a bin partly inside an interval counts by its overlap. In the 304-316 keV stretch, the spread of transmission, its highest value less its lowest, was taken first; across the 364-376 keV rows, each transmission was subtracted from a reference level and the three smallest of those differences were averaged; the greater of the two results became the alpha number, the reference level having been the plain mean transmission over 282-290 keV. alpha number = 2.1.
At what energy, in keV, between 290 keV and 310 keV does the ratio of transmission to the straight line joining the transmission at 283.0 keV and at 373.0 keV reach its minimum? 293.0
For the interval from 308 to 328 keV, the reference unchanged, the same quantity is 313.0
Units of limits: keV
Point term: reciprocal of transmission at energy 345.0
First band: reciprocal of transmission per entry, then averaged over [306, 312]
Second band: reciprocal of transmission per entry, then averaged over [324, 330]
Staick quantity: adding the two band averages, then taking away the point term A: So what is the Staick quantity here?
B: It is 0.13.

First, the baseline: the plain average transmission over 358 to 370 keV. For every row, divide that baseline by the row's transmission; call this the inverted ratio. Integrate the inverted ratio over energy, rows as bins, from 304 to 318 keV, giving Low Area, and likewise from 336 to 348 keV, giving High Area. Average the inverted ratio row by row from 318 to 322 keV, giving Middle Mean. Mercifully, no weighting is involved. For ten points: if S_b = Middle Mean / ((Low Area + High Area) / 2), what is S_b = 0.073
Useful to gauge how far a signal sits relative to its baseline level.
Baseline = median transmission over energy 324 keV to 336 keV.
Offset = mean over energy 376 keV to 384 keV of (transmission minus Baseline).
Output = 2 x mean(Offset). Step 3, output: -1.1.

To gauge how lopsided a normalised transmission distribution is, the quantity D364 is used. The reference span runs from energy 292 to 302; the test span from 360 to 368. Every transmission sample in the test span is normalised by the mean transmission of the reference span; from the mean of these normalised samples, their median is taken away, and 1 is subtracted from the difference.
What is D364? -0.987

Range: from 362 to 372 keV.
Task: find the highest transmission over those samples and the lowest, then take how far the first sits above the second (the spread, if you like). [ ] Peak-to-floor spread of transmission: 1.4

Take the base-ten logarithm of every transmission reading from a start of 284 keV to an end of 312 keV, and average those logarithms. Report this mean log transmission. 0.825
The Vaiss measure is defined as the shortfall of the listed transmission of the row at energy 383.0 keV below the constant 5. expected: -1.3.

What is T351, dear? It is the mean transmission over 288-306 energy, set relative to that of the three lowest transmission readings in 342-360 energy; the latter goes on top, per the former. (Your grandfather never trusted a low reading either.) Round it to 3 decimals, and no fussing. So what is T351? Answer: 0.464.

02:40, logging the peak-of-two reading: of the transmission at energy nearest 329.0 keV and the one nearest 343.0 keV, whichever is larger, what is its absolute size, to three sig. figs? 6.72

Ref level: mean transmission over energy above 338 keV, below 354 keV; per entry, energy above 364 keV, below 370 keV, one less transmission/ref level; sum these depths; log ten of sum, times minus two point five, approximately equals -0.1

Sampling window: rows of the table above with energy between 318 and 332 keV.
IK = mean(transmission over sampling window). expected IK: 6.5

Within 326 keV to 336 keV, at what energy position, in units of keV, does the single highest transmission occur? 329.0 keV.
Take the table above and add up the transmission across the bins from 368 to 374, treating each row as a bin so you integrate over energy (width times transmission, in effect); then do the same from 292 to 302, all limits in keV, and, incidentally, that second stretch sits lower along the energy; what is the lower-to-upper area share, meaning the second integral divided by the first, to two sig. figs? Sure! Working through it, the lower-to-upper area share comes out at 2.7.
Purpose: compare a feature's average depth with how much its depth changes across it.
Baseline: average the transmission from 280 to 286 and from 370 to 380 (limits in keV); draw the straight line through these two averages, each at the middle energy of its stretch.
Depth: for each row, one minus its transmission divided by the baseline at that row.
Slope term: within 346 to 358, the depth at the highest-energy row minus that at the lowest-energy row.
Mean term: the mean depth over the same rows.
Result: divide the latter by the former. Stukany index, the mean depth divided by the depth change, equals 0.6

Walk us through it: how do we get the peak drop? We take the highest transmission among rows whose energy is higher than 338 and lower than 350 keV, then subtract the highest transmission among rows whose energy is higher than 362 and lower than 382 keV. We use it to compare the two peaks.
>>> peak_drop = 0.30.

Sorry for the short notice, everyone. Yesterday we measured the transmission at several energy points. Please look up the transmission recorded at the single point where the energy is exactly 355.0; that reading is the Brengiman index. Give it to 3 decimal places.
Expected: 3.493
